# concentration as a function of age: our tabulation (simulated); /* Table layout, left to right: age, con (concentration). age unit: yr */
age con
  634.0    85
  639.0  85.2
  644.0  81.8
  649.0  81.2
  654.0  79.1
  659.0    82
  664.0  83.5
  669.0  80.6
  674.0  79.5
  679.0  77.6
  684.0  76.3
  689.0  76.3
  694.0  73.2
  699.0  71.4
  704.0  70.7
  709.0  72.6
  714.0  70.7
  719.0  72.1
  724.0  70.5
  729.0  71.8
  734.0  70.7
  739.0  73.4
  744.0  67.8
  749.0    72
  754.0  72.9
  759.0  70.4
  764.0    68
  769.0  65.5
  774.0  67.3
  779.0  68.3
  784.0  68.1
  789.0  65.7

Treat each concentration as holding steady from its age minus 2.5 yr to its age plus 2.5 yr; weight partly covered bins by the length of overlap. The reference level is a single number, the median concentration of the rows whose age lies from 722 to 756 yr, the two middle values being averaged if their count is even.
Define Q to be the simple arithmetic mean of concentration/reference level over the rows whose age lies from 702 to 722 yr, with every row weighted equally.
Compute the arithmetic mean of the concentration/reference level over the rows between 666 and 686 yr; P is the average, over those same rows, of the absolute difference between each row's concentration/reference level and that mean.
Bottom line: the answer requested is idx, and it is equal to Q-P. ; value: 0.975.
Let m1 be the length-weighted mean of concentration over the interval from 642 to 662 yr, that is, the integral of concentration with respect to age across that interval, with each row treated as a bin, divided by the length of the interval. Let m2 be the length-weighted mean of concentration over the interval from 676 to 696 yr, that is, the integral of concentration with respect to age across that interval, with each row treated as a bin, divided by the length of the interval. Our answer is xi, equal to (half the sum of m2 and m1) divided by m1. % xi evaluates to 0.97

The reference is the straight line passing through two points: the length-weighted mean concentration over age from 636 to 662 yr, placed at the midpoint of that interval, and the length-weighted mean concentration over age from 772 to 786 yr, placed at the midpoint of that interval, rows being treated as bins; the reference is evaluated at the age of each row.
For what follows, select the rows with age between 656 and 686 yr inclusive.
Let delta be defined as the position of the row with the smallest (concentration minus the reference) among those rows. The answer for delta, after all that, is 684.0 yr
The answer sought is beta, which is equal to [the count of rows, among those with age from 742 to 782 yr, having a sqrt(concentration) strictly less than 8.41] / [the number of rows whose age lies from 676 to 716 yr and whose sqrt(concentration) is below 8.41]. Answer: 3.00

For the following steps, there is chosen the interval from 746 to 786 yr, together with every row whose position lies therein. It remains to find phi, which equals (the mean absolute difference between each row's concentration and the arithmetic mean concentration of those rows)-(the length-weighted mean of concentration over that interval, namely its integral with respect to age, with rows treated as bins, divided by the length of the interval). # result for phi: -67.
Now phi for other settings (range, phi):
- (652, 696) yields -76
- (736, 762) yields -69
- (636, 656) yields -80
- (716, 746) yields -70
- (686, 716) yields -71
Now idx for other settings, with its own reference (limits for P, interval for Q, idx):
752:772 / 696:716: 0.960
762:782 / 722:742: 0.985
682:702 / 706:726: 0.968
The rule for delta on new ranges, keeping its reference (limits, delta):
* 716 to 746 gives 744.0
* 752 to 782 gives 769.0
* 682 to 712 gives 704.0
